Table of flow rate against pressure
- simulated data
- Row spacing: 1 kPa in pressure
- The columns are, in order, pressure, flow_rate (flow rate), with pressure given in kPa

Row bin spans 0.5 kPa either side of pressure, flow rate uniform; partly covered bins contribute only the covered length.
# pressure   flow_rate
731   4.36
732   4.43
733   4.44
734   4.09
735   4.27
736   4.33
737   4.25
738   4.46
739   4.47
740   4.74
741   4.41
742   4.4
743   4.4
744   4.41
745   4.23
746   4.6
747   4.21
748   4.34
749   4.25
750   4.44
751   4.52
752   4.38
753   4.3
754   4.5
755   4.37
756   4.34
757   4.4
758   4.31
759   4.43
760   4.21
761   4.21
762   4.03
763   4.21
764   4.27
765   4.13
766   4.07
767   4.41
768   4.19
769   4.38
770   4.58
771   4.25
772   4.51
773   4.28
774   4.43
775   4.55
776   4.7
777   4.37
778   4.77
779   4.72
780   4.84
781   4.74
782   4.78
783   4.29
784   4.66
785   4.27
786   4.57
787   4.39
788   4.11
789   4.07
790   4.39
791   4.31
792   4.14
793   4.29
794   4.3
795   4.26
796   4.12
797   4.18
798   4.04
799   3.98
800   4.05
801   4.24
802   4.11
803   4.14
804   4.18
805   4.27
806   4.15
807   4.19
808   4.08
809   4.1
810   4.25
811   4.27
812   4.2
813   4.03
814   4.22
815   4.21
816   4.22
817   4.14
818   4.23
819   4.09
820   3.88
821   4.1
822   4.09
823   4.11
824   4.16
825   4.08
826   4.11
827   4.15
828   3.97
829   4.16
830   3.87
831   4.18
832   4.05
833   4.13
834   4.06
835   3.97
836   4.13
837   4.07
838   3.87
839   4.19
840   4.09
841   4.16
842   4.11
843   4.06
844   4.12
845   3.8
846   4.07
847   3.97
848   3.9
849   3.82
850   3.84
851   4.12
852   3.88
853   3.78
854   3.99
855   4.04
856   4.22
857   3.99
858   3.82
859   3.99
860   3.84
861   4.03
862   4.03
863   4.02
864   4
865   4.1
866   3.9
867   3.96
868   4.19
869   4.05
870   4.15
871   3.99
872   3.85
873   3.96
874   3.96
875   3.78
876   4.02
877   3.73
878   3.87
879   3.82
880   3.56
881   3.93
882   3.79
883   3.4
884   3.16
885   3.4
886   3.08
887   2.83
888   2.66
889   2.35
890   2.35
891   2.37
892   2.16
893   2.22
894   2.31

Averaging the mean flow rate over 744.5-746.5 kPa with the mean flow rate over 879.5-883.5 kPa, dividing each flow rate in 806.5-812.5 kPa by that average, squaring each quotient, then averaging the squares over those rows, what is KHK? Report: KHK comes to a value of 1.07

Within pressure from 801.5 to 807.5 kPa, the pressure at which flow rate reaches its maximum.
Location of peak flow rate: 805 kPa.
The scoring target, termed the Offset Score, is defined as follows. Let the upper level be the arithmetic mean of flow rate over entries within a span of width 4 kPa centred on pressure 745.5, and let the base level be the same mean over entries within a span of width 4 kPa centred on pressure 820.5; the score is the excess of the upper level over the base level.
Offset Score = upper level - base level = 0.32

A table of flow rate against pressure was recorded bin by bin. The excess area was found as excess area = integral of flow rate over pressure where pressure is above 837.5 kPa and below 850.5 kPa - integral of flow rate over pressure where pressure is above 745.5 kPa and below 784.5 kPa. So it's -120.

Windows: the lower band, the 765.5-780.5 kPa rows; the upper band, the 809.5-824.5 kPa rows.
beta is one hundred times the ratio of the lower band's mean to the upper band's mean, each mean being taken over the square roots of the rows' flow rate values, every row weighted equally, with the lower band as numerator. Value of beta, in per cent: 104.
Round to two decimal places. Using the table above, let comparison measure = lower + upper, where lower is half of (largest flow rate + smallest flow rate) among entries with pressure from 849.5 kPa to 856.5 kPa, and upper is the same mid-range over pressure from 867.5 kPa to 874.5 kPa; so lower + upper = 8.02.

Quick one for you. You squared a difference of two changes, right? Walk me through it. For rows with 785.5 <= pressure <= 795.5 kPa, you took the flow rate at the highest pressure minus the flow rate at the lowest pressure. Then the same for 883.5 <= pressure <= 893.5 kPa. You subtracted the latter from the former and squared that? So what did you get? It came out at 0.40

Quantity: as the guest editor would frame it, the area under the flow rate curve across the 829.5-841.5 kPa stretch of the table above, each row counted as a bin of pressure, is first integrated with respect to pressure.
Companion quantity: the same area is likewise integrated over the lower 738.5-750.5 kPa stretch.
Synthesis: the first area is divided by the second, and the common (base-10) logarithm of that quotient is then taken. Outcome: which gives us -0.035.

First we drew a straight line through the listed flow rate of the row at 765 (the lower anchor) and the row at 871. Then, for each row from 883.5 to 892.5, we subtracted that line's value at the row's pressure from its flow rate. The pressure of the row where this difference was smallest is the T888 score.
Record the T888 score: 892 kPa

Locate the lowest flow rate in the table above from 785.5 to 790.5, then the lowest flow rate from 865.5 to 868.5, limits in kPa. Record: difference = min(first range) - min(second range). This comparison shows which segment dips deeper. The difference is 0.17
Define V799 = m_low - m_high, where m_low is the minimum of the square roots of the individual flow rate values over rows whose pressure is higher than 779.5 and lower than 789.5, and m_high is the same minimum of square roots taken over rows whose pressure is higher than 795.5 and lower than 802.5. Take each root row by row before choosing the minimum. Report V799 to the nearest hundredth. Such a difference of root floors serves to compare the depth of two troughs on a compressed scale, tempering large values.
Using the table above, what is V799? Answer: 0.02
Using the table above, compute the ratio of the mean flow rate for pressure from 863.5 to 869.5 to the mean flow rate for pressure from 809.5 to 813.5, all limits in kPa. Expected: 0.963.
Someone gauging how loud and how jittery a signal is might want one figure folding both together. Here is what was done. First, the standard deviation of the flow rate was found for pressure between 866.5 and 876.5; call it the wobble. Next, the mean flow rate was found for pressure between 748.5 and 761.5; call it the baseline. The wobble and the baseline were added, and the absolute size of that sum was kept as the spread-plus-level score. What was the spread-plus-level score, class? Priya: 4.48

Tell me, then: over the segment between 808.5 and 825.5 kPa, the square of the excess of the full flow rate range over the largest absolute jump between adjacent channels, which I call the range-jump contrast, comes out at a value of 0.029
